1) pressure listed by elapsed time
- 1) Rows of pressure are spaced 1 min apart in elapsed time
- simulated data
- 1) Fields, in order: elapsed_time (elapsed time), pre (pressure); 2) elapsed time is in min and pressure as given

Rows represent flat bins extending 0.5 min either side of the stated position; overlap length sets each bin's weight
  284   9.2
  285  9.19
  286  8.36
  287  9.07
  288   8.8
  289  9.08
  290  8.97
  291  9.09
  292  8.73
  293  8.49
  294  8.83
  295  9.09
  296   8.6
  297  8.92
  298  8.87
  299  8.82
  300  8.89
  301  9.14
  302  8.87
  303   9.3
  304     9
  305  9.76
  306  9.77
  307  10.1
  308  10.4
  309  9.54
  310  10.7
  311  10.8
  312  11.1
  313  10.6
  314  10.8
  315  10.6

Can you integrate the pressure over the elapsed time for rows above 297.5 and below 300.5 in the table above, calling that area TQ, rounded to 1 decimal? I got 26.6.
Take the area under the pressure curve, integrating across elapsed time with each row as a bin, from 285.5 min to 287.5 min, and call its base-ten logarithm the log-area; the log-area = 1.2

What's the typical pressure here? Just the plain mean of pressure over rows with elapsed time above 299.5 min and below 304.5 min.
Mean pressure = 9.0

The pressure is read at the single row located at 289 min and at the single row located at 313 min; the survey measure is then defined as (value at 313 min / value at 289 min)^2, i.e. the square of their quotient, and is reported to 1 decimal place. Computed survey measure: 1.4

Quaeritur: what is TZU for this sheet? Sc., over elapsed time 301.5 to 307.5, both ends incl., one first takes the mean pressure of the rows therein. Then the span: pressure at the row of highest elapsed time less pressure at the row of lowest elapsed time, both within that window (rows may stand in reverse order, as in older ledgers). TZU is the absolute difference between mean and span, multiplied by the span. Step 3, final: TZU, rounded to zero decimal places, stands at 10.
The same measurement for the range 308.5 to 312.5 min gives 14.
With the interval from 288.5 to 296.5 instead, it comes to -4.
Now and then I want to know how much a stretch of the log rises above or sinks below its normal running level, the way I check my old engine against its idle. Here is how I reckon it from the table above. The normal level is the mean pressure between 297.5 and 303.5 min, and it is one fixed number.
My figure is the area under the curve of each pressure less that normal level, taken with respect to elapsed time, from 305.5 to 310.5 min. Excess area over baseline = 5.6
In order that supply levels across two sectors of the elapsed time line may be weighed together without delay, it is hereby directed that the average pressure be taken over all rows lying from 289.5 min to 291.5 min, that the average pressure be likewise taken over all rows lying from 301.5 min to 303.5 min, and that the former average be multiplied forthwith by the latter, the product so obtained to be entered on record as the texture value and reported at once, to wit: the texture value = 82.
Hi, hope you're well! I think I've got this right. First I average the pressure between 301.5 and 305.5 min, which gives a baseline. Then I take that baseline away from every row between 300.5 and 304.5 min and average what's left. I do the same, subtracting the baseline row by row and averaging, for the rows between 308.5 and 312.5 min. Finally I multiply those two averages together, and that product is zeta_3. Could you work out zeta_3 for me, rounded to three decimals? -0.202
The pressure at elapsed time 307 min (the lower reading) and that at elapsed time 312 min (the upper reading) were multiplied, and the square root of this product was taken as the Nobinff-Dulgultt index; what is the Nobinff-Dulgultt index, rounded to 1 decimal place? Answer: 10.6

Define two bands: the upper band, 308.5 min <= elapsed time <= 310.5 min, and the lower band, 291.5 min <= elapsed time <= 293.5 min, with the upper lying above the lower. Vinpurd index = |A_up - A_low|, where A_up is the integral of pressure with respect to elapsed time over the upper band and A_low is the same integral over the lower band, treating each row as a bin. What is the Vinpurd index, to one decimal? 3.0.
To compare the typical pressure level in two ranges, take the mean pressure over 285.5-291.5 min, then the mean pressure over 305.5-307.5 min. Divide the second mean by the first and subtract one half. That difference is 0.62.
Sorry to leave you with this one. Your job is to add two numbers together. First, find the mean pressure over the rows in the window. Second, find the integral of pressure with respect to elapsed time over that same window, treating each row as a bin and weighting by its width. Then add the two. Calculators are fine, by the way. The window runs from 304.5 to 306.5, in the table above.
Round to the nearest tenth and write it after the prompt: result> 29.3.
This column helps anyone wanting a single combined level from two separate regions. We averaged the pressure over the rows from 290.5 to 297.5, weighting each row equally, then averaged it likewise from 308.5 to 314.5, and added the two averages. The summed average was 19.4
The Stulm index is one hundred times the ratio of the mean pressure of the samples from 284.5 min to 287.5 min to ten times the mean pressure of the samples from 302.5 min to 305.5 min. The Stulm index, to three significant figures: 9.49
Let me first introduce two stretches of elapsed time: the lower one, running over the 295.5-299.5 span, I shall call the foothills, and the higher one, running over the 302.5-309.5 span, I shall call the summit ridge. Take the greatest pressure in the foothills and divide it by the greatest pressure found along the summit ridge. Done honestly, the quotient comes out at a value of 0.858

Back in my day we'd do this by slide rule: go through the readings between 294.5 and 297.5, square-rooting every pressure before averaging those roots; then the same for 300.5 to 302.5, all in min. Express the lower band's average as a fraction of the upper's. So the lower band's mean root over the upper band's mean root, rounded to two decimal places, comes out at 0.99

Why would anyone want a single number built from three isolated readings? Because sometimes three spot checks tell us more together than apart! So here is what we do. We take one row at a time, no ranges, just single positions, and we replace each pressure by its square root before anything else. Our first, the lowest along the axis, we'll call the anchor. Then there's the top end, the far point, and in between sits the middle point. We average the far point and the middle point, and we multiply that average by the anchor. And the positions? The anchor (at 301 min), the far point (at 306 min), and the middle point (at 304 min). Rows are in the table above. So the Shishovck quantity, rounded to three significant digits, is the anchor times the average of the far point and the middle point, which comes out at 9.26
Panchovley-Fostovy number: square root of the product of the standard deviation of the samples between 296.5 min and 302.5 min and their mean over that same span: 1.0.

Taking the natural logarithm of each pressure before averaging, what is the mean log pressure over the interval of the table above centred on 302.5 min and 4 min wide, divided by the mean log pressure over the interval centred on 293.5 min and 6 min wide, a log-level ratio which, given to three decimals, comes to 1.014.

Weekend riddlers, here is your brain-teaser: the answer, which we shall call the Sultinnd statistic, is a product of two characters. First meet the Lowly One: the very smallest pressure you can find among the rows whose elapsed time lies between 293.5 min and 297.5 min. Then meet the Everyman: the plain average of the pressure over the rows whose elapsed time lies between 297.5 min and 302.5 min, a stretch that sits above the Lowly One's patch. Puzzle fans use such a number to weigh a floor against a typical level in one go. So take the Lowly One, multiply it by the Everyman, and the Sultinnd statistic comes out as 77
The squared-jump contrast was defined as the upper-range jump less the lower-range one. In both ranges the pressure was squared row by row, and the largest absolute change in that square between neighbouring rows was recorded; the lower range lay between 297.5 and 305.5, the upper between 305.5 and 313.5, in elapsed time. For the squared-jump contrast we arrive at 9.2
